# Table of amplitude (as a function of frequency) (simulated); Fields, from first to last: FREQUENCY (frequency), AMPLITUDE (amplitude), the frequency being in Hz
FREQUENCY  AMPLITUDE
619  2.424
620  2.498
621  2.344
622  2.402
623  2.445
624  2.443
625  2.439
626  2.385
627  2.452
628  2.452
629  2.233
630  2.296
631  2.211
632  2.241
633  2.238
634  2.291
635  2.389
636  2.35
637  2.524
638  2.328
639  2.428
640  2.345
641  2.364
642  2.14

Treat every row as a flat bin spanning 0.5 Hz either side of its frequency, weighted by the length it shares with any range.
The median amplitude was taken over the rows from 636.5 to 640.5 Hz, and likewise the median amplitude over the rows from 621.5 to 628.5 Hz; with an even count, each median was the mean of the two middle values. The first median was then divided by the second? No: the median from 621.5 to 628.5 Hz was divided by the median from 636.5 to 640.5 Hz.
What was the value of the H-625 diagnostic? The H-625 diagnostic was 1.02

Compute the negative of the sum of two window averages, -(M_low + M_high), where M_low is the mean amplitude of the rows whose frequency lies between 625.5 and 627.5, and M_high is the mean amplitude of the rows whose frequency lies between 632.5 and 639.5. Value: -4.78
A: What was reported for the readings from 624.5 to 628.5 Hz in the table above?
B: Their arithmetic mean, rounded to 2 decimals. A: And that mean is 2.43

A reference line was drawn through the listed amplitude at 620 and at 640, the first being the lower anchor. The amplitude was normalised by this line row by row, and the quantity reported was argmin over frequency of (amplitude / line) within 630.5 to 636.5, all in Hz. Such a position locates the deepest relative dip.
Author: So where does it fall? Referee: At 631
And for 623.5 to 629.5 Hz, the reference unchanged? 629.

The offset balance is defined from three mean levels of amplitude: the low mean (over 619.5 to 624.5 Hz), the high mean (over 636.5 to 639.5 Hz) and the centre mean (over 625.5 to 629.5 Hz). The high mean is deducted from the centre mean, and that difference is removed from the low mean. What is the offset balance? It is 2.47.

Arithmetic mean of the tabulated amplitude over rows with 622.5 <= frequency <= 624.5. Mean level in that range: 2.44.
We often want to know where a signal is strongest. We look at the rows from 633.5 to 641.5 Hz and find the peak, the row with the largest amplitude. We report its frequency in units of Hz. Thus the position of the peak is 637 Hz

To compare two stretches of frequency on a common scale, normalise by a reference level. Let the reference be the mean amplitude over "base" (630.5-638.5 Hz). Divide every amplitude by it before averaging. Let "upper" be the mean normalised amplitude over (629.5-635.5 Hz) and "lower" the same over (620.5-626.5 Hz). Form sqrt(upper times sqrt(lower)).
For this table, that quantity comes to 1.00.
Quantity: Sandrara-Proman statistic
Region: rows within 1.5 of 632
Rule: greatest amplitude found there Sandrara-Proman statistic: 2.241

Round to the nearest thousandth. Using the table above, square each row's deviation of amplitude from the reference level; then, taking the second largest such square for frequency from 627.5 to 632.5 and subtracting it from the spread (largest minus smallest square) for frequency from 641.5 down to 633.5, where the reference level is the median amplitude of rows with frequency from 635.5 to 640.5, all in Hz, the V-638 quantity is 0.017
